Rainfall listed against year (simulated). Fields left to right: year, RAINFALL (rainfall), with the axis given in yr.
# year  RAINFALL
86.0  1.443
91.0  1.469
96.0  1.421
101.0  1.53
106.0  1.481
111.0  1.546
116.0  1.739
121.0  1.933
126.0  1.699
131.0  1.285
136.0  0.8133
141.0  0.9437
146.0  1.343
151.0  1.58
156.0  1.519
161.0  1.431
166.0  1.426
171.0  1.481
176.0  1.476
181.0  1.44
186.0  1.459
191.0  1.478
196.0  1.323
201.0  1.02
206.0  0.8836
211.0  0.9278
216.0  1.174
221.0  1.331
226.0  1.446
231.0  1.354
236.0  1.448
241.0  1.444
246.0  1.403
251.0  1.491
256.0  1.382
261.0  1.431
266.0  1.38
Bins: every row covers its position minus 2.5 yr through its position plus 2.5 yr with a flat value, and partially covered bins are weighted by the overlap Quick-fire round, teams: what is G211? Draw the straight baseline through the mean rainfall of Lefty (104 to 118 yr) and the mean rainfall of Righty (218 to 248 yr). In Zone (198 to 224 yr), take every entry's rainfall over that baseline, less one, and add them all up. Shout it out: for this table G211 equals -1.3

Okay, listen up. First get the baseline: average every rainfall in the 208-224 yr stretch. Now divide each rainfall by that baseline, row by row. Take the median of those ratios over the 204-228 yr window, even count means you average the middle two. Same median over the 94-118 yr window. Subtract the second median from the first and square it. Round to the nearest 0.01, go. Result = 0.10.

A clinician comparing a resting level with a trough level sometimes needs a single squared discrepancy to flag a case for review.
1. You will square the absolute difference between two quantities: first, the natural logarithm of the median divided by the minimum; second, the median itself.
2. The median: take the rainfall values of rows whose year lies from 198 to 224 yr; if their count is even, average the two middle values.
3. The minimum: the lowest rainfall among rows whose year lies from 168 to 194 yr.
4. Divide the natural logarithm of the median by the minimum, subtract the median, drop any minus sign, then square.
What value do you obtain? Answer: 1.01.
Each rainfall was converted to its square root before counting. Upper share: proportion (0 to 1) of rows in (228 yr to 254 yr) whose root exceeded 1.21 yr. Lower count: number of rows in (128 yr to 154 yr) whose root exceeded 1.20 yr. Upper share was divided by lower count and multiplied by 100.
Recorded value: 20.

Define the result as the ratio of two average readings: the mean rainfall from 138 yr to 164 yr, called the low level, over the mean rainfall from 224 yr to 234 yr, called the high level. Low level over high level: 0.97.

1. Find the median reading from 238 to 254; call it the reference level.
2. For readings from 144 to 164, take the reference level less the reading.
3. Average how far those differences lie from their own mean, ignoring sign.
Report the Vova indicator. 0.081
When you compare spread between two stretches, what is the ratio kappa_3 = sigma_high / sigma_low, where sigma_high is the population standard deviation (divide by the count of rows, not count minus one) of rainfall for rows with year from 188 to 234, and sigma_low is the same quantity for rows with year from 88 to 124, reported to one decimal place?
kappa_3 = 1.2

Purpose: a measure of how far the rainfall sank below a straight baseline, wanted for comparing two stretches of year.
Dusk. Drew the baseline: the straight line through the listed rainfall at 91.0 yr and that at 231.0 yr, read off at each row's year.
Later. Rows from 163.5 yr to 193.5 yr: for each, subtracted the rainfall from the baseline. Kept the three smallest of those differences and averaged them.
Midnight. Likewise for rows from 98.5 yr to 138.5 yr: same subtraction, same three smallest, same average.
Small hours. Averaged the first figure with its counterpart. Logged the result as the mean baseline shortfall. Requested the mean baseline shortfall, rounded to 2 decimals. -0.21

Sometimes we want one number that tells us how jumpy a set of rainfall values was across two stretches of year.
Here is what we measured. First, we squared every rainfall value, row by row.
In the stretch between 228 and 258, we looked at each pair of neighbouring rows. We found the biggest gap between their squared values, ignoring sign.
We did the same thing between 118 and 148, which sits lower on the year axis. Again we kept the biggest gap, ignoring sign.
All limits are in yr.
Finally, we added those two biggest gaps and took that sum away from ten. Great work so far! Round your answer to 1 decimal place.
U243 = 8.5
